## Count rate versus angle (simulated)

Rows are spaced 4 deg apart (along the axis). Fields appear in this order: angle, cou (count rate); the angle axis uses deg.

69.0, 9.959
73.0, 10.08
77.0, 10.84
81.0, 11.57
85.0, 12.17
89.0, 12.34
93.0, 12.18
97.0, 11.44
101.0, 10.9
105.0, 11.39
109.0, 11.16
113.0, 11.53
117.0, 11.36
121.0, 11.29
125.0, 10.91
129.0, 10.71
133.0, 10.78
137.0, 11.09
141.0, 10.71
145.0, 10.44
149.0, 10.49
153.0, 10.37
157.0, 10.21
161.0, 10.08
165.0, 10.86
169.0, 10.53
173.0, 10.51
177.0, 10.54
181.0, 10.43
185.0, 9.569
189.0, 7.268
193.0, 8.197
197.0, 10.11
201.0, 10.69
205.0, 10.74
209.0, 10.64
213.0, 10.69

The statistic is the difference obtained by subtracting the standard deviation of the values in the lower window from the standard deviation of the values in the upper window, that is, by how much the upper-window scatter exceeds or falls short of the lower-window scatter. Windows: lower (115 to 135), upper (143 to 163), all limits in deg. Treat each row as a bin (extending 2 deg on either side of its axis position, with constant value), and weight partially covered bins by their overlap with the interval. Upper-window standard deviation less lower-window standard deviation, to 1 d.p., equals -0.1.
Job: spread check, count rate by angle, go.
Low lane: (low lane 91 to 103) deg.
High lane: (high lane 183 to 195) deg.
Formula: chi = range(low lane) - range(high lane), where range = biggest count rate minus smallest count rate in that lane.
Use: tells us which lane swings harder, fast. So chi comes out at -1.0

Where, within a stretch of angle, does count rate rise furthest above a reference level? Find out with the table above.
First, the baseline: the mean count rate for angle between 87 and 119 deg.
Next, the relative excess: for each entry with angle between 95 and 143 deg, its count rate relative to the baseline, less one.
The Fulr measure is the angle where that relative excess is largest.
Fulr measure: 113.0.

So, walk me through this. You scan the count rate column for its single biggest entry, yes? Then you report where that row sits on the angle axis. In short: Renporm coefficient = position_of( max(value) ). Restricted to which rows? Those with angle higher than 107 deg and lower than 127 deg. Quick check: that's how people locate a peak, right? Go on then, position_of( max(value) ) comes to 113.0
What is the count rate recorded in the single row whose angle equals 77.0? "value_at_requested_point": 10.84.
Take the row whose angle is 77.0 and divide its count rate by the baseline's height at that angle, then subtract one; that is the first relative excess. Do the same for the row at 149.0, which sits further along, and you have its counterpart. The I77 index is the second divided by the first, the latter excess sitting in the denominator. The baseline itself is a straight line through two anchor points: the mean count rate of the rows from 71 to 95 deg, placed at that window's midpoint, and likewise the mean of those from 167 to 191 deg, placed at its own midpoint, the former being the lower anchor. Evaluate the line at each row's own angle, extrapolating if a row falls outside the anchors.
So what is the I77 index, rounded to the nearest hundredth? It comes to -0.20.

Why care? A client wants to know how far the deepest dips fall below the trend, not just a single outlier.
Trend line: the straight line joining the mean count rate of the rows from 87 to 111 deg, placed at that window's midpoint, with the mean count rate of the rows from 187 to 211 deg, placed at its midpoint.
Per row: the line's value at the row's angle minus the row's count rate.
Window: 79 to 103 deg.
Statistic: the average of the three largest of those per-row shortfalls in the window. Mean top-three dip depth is 0.38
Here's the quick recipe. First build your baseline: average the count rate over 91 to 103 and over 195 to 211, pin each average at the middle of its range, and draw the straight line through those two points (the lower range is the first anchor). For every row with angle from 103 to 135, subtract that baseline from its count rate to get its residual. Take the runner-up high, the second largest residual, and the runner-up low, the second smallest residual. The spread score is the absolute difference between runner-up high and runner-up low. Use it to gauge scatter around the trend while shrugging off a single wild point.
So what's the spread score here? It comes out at 0.43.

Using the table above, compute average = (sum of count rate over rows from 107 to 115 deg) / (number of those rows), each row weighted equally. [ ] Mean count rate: 11.3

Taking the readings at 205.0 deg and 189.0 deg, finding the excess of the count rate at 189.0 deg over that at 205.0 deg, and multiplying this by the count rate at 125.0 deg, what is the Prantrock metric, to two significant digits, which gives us -38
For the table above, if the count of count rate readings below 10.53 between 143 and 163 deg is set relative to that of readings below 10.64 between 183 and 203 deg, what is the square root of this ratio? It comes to 1.12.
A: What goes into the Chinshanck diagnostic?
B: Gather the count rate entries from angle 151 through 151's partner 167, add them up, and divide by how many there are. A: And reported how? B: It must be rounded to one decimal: 10.4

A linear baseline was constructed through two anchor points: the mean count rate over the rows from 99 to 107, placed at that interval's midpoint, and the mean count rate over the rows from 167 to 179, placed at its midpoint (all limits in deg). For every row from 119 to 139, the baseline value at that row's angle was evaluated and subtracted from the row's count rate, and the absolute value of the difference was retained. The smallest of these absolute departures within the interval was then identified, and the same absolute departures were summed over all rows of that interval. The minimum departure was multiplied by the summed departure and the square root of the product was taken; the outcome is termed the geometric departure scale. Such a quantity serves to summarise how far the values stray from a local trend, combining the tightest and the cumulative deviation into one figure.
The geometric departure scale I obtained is 0.19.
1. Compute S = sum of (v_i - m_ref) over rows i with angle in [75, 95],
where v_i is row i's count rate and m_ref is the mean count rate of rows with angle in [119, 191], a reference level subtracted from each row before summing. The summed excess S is 7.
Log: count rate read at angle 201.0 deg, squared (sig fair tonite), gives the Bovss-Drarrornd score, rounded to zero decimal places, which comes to 114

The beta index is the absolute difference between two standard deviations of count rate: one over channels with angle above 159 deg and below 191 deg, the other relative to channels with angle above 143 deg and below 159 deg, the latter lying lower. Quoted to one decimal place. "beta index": 1.0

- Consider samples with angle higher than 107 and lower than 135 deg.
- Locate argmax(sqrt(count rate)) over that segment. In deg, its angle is 113.0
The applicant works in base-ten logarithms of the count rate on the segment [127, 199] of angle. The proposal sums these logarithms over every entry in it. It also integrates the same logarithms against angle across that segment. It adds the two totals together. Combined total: 90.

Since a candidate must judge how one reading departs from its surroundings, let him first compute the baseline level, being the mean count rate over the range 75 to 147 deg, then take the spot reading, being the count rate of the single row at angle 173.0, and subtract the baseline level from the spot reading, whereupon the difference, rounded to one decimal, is -0.8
